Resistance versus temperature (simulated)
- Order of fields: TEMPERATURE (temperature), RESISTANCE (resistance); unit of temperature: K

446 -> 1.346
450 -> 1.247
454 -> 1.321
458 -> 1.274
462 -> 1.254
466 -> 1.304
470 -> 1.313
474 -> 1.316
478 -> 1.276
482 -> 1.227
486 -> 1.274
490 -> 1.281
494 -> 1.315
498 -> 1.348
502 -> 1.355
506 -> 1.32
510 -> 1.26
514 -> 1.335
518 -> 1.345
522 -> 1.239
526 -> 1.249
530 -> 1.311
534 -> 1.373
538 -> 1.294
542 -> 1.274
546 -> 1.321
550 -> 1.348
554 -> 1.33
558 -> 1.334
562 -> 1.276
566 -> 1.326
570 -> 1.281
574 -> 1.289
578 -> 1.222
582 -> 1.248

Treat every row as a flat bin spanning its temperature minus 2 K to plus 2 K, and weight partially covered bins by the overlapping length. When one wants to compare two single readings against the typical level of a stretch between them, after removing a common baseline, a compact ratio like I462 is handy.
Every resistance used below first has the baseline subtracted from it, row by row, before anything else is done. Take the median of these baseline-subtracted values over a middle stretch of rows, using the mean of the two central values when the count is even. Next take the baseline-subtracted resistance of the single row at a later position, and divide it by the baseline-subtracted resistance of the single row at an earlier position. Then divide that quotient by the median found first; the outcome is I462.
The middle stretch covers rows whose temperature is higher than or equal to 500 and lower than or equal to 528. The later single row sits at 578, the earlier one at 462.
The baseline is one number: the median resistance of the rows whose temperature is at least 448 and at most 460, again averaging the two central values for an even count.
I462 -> 57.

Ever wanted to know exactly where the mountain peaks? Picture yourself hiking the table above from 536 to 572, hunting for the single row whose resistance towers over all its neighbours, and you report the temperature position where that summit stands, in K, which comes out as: 550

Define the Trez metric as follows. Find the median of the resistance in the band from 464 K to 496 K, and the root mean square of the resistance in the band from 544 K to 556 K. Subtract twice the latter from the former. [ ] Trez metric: -1.37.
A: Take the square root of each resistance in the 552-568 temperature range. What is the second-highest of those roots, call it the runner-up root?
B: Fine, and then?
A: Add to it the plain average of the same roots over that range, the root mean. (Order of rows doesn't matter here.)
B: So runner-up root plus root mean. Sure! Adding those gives 2.301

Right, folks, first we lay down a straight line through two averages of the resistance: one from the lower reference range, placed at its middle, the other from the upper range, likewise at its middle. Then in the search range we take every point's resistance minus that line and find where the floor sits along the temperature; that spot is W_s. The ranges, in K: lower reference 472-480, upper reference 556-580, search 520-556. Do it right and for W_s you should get 522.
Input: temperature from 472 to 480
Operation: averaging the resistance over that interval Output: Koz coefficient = 1.30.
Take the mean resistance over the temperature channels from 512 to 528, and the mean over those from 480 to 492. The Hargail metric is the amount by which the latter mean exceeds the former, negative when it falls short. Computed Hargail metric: -0.031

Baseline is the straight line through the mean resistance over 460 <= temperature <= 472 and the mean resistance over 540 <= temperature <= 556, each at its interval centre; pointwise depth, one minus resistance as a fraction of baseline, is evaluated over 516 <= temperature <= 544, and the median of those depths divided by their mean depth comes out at 1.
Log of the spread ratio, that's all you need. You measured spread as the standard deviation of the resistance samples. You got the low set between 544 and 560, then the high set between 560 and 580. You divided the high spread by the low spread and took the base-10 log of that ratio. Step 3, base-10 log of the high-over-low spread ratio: 0.5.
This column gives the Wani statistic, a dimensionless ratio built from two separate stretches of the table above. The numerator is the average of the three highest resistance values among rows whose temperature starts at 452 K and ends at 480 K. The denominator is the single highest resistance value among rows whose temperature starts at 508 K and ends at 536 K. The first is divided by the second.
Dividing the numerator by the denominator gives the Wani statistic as 0.96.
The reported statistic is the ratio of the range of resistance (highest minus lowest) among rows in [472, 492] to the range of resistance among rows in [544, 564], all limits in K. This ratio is 1.2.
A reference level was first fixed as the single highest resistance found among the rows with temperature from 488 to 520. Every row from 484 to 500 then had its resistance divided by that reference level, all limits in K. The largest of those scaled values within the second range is 0.99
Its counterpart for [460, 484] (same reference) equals 0.97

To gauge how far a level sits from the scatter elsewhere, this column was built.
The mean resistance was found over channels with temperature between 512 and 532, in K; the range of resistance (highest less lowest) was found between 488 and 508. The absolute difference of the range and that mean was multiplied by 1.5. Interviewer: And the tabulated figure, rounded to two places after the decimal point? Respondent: 1.83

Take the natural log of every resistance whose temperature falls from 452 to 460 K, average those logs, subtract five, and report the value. -4.74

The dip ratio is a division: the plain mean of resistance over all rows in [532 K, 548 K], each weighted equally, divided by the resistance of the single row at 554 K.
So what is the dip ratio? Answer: 0.99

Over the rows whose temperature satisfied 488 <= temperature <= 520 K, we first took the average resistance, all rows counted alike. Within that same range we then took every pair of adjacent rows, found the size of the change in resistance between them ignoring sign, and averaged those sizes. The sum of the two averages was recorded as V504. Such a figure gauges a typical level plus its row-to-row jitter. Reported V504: 1.36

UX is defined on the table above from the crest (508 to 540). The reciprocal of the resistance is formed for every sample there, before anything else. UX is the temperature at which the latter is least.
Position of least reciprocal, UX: 534 K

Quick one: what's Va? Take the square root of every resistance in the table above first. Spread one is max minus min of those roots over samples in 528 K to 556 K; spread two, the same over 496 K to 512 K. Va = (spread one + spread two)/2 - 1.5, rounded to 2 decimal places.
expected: -1.46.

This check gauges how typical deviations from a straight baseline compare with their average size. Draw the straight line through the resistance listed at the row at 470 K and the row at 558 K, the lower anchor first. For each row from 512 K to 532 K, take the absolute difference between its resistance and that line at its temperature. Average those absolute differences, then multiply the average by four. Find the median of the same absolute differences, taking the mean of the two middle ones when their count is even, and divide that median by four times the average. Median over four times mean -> 0.12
